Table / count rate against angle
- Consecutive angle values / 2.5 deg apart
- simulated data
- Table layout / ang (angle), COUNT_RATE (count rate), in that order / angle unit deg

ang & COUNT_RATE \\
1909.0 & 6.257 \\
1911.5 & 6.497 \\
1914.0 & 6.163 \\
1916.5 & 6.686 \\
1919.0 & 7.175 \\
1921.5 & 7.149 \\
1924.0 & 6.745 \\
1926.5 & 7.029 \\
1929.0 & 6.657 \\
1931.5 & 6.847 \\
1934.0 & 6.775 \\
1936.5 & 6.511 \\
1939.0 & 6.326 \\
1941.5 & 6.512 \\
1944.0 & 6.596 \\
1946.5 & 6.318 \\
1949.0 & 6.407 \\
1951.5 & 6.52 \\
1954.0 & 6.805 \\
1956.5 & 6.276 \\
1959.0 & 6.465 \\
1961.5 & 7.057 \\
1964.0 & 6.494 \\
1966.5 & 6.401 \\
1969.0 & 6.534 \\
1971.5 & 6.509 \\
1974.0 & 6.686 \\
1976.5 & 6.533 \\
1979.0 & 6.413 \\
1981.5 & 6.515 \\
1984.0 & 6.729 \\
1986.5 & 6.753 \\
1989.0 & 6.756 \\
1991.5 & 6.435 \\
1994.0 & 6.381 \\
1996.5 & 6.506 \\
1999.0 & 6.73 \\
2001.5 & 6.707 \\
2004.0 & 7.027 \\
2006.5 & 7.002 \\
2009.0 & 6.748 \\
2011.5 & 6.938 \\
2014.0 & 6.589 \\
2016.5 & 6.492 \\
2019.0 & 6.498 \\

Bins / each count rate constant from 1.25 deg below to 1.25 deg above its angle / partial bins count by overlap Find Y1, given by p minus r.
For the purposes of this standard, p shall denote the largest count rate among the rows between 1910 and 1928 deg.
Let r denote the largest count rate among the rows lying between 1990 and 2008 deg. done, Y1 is 0.1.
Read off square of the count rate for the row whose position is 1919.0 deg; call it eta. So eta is 51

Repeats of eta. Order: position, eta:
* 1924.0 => 45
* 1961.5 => 50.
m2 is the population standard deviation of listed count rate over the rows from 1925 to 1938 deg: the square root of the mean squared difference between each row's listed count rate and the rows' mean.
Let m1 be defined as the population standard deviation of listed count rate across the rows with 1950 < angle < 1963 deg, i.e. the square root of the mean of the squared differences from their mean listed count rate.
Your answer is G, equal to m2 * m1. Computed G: 0.048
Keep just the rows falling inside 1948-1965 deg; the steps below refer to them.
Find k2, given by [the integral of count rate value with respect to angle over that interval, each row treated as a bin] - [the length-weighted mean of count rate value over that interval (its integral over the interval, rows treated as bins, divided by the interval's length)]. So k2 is 105.3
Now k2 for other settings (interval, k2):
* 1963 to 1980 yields 104.2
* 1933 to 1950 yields 103.8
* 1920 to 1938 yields 115.8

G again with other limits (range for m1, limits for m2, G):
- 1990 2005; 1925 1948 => 0.049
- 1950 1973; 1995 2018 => 0.042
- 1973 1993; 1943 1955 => 0.023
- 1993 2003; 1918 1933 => 0.029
